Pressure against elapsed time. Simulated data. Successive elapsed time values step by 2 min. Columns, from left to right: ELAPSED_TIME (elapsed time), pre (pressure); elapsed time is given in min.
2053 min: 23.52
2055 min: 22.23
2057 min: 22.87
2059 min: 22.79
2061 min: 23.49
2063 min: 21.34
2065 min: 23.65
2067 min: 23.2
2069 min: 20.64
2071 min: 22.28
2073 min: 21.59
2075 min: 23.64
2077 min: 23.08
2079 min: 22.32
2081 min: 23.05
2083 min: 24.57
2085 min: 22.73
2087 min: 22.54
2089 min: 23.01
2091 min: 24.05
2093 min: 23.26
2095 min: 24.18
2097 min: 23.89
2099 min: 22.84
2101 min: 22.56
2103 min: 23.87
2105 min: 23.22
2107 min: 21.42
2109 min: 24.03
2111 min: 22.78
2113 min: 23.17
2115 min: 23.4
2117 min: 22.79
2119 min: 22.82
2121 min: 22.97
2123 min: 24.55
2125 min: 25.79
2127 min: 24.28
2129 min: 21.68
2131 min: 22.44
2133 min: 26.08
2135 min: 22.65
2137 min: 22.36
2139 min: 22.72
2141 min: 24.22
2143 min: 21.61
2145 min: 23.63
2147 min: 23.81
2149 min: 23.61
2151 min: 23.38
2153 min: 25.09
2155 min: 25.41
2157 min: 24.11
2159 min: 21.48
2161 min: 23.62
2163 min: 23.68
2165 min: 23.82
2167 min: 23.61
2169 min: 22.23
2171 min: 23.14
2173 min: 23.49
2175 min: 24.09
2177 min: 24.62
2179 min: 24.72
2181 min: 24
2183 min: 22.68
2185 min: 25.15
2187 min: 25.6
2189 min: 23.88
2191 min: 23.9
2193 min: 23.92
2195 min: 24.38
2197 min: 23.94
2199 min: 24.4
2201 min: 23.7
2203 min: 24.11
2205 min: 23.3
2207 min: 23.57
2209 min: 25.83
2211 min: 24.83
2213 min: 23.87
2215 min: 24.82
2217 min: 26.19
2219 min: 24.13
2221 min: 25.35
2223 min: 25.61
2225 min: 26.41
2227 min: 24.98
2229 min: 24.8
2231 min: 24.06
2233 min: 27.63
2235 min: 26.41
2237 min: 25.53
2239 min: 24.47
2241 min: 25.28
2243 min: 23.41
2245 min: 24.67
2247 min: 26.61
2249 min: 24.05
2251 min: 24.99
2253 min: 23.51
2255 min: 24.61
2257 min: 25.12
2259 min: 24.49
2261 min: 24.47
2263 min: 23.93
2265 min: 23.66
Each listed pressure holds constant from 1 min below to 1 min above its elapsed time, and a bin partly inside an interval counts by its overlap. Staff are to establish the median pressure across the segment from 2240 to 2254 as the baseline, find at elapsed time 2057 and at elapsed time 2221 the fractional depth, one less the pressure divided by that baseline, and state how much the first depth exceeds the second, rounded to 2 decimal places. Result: 0.10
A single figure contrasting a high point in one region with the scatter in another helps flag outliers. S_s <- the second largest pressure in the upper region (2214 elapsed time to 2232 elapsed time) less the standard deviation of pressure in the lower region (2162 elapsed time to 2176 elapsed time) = 25.6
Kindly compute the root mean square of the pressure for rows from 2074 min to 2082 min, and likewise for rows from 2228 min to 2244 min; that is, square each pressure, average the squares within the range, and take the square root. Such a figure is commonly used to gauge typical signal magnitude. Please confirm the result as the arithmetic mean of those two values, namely 24.1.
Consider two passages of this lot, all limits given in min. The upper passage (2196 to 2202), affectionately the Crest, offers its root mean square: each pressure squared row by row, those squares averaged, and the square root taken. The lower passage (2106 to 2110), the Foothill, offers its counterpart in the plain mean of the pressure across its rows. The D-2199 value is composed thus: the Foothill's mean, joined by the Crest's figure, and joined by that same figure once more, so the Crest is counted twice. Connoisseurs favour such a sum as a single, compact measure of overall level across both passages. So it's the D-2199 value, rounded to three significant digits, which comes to 70.8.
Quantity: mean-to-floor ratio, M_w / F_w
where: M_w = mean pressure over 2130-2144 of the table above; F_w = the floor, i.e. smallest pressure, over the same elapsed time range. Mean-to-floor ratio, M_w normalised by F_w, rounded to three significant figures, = 1.07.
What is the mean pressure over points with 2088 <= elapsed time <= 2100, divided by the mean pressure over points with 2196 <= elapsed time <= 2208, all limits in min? 0.99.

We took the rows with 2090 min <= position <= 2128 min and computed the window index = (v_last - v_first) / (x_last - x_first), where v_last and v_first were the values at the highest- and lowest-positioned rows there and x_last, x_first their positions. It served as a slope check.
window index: 0.006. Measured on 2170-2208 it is 0.012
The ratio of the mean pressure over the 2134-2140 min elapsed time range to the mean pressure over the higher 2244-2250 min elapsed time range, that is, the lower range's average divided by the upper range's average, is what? 0.90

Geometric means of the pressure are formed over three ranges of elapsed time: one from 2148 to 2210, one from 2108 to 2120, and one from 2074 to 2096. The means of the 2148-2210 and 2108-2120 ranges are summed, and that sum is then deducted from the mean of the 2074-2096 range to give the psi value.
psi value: -23.8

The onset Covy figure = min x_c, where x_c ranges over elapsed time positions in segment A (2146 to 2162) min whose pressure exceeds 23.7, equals 2147 min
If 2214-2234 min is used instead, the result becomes 2215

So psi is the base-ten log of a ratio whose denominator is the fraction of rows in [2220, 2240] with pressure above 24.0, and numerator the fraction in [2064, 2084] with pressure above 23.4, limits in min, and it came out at -0.52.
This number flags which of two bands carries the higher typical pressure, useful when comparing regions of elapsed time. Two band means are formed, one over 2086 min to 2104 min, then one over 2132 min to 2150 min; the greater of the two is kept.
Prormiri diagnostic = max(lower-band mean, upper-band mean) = 23.4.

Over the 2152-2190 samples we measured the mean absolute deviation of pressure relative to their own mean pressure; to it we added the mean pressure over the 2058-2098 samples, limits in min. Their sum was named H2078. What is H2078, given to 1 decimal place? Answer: 23.8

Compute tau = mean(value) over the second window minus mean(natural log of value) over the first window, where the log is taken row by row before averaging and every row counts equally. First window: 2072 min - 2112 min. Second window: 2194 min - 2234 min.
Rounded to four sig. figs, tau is 21.65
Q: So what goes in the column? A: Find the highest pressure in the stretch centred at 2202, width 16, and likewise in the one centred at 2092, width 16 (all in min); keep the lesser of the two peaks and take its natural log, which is 3.19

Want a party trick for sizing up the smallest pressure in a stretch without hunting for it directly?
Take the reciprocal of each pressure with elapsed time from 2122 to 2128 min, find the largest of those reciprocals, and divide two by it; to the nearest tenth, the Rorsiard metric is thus 48.6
